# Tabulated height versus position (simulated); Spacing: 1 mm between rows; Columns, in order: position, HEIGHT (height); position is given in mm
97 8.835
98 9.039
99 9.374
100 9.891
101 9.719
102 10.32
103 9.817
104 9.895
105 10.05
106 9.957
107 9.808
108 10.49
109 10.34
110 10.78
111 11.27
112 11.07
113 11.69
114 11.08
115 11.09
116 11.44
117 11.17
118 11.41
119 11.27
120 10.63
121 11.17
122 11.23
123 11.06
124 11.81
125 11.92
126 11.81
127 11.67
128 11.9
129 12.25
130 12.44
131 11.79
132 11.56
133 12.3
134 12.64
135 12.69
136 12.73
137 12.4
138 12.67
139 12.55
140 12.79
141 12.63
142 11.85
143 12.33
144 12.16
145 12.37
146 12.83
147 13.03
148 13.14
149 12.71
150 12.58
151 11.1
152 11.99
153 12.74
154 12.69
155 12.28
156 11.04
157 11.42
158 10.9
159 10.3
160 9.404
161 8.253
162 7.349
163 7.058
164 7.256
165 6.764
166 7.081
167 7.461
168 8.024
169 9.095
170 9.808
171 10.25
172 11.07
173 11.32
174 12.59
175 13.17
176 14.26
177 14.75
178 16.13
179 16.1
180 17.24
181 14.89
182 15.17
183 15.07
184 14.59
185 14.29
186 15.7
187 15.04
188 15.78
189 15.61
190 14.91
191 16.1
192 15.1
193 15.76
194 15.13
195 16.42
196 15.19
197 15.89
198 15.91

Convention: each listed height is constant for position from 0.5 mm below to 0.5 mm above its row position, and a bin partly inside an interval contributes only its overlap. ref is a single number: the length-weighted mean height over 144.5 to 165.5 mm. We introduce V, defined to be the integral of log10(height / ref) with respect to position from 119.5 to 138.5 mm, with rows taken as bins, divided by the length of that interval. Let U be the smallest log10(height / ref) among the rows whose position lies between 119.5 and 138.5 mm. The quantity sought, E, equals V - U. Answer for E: 0.050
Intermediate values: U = -0.008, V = 0.04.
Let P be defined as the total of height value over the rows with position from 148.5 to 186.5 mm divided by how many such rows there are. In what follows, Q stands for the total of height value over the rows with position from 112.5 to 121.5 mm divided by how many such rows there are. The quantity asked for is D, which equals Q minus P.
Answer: -0.5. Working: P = 11.7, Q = 11.2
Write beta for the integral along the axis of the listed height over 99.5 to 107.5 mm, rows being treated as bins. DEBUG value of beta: 79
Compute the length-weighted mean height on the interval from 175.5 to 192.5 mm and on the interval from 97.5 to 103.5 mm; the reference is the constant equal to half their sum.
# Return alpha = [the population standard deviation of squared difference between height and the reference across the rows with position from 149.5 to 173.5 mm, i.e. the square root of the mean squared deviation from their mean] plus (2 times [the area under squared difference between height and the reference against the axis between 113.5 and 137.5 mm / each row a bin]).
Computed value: 58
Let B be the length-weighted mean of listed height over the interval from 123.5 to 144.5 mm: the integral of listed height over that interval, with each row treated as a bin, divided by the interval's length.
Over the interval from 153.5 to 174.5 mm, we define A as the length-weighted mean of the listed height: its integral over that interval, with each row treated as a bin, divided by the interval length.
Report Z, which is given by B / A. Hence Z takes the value 1.3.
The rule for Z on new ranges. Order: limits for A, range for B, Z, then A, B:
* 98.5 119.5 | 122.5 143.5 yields 1.2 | 11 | 12.2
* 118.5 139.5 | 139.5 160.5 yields 1.0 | 12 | 12.0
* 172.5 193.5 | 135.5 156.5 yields 0.8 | 15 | 12.4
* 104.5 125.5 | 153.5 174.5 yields 0.9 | 11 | 9.6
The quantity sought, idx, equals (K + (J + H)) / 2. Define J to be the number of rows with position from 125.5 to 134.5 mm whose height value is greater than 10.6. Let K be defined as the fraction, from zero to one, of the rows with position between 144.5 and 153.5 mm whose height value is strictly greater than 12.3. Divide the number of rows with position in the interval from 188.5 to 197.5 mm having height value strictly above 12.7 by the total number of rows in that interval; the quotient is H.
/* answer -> 5.39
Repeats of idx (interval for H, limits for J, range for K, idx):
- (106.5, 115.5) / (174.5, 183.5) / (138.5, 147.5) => 4.89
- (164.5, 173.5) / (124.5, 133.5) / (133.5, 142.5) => 4.94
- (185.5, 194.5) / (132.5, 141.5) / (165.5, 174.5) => 5.06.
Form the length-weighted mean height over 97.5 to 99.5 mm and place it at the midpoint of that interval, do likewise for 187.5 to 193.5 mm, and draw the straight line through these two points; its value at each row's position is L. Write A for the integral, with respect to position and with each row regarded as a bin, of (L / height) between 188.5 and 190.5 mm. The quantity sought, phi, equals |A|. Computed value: 2.03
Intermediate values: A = 2.03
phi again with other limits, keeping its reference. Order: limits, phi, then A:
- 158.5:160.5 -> 2.73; 2.73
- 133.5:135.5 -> 1.85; 1.85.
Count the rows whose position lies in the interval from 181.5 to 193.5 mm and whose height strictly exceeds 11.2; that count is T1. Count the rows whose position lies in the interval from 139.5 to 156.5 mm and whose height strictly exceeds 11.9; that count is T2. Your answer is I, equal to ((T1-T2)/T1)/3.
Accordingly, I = -0.1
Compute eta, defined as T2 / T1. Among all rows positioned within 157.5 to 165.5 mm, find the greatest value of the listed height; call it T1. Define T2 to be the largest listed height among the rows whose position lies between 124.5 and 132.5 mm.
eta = 1.14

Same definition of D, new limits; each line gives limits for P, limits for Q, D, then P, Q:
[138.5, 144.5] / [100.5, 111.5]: -2.2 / 12.4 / 10.2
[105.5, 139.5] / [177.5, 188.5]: 3.9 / 11.5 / 15.5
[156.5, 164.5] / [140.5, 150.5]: 3.6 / 9.0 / 12.6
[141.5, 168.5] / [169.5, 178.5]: 2.0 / 10.6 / 12.6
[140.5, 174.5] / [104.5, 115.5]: 0.0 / 10.7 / 10.7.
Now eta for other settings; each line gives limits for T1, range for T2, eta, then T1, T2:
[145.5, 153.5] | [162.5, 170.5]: 0.75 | 13.14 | 9.808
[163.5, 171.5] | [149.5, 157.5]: 1.24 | 10.25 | 12.74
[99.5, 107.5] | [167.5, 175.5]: 1.28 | 10.32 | 13.17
